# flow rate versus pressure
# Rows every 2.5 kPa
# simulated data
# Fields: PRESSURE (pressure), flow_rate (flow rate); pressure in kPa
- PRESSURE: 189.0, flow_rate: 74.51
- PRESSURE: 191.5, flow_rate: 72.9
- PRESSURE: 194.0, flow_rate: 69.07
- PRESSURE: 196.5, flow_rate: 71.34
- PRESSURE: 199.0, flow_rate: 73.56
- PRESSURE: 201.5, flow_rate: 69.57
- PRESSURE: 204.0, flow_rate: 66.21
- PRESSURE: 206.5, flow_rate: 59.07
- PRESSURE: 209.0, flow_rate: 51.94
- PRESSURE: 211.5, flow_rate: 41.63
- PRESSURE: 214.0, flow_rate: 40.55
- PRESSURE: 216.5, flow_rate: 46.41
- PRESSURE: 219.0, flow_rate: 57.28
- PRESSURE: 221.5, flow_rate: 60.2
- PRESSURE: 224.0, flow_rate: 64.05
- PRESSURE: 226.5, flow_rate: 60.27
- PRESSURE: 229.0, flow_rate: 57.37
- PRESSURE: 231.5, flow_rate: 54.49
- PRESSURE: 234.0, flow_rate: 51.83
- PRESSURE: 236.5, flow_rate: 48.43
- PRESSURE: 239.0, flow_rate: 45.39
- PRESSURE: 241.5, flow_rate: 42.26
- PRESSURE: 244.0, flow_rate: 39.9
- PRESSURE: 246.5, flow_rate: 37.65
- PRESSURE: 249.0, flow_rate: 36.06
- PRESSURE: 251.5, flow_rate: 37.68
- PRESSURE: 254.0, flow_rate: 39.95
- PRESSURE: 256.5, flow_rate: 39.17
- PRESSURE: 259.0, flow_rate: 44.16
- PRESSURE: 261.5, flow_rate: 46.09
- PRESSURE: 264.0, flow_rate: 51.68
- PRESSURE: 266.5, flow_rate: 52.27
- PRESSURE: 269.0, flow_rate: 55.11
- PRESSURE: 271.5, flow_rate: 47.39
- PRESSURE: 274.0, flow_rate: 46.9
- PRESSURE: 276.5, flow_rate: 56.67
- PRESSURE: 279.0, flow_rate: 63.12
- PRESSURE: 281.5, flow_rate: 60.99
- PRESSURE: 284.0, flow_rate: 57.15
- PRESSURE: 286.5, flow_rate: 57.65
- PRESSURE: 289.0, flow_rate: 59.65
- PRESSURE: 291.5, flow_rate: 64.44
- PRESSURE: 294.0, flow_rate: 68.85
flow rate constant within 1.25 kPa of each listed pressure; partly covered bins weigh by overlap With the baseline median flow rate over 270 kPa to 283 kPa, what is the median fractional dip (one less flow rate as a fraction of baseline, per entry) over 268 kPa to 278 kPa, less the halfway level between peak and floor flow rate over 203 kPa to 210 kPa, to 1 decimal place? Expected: -59.0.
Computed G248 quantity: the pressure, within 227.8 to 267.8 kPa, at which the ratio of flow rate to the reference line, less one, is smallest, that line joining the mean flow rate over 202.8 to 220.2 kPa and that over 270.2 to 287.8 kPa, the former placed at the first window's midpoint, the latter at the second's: 249.0 kPa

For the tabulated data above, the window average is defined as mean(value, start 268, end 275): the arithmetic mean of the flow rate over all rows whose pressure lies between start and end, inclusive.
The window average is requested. 50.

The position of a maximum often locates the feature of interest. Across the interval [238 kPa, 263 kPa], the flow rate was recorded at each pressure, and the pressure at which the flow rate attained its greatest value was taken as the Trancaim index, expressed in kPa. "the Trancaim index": 261.5 kPa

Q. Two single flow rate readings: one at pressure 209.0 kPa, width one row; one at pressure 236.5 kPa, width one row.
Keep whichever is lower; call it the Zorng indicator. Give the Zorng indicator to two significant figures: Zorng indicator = 48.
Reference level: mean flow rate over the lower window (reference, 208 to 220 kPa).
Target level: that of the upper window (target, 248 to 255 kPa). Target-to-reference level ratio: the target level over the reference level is 0.80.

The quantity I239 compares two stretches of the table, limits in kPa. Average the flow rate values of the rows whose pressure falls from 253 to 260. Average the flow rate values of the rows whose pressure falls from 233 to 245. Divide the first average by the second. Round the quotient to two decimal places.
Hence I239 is 0.90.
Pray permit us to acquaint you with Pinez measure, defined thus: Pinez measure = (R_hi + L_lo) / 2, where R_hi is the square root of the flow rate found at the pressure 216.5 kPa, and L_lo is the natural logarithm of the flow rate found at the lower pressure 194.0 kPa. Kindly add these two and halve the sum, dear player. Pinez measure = 5.5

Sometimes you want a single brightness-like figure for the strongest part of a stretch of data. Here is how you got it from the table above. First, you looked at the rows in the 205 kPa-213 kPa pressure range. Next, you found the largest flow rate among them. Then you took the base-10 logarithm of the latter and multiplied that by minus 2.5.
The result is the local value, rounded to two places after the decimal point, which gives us -4.43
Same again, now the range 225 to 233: -4.45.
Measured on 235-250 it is -4.21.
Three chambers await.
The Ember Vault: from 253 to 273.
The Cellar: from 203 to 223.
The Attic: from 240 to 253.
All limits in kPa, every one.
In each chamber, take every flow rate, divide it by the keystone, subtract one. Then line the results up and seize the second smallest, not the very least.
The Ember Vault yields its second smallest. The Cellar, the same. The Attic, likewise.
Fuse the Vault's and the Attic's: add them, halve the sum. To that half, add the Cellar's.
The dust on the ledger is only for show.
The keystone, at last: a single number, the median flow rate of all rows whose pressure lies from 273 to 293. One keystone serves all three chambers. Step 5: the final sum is -0.63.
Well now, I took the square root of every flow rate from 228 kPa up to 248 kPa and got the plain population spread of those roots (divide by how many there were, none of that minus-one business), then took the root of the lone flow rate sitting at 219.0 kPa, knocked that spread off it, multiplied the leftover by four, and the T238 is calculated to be 28.3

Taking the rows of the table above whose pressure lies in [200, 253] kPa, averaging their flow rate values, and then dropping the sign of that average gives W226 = 51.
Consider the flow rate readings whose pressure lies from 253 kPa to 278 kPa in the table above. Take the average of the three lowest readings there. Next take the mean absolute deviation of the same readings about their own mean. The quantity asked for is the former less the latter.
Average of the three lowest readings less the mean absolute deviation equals 36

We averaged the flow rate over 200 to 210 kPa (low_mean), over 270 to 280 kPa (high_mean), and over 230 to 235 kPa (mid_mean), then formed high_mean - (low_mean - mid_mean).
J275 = 45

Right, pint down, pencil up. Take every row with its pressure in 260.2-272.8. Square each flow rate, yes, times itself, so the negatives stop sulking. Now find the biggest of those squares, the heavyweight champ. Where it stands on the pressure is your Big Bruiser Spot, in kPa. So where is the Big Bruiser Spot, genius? 269.0 kPa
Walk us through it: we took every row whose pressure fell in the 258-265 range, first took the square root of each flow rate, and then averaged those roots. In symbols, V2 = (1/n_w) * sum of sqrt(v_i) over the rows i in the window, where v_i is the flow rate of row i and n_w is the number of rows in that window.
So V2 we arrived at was 6.87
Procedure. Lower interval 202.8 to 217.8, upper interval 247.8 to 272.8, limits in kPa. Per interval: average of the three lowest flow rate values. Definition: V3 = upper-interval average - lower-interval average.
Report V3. -5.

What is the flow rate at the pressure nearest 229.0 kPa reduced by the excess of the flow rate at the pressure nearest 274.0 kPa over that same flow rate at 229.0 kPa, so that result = 68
